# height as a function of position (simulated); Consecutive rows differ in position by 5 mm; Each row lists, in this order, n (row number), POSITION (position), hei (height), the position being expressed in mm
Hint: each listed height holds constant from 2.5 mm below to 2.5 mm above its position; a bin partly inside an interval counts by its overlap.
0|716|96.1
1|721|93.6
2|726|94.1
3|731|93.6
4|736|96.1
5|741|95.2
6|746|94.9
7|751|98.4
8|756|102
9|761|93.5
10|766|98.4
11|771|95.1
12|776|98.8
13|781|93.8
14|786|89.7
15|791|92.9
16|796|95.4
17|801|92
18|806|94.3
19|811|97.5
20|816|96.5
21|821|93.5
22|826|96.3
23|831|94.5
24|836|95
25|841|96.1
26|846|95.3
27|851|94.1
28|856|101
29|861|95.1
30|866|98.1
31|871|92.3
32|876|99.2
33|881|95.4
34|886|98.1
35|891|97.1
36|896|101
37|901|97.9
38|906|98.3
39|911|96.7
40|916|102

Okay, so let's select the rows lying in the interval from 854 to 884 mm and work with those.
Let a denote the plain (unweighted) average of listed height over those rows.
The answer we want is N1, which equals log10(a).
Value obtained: 1.99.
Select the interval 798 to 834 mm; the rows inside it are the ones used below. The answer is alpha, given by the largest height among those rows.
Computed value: 97.5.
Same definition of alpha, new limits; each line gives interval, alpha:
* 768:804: 98.8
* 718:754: 98.4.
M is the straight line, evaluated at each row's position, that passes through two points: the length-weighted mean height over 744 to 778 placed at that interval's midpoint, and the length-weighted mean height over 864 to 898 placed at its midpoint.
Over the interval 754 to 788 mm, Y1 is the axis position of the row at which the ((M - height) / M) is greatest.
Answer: 786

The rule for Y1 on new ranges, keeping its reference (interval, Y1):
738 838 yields 786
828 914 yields 871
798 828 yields 801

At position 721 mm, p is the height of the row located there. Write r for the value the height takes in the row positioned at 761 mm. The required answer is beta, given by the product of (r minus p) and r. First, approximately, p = 93.6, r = 93.5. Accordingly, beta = -9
